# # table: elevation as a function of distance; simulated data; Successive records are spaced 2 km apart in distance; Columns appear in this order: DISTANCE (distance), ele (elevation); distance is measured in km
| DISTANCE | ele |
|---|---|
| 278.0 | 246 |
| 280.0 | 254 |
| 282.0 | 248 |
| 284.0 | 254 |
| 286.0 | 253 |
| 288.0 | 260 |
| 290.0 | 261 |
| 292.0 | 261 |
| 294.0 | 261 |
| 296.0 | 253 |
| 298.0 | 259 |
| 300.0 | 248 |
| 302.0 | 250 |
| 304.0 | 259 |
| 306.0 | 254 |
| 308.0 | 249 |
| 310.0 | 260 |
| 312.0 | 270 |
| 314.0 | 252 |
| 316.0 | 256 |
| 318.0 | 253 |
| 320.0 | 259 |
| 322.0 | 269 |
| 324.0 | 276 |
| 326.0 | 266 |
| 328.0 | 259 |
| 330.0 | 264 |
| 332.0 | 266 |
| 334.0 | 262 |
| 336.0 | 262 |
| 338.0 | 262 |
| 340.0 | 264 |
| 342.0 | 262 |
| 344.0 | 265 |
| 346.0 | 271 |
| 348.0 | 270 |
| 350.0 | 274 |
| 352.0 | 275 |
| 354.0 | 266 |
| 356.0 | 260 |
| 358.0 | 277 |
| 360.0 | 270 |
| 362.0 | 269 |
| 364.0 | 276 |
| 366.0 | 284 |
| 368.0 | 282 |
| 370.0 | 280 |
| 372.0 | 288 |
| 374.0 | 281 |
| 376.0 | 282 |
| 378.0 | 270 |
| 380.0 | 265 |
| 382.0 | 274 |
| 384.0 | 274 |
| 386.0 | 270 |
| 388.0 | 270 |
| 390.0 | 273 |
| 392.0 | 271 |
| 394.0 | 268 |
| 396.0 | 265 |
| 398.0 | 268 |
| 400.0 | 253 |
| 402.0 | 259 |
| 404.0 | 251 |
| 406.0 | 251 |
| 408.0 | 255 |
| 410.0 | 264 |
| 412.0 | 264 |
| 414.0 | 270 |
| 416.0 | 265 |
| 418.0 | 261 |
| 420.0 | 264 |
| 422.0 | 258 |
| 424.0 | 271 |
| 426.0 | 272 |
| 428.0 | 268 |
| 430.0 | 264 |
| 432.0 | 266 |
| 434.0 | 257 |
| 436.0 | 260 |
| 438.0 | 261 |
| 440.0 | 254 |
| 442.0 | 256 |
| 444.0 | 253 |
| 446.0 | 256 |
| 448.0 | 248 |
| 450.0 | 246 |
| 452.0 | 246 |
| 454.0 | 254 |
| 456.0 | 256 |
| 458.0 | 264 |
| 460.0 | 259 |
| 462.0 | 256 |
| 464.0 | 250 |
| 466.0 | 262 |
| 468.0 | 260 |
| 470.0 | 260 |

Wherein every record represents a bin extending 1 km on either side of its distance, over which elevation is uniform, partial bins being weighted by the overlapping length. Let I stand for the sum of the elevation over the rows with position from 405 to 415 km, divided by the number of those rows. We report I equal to 261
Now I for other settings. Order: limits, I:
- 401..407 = 254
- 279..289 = 254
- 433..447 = 257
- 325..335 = 263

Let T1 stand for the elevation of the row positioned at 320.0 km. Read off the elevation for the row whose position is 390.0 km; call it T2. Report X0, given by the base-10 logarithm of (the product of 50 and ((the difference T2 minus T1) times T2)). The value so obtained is 5.28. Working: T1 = 259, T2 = 273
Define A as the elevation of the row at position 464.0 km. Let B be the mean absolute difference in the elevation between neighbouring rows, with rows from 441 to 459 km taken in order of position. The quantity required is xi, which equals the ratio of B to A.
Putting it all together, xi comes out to 0.017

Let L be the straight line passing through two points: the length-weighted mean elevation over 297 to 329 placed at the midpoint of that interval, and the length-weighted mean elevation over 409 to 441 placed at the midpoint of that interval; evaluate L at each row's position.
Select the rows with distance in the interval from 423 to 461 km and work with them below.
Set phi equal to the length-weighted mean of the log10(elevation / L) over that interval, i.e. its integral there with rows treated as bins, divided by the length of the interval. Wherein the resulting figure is -0.010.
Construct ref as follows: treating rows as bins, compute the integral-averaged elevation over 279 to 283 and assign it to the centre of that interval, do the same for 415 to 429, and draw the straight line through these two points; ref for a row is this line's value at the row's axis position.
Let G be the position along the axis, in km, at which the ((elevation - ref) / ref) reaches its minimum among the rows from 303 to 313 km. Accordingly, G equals 308.0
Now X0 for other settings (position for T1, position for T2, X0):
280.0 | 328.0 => 4.81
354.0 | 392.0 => 4.83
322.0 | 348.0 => 4.13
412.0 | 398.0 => 4.73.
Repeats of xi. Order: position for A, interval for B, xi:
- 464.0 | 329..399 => 0.017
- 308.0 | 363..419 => 0.019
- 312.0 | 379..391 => 0.012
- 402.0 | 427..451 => 0.015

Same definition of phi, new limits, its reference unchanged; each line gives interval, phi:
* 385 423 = 0.001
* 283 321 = -0.003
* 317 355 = 0.010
